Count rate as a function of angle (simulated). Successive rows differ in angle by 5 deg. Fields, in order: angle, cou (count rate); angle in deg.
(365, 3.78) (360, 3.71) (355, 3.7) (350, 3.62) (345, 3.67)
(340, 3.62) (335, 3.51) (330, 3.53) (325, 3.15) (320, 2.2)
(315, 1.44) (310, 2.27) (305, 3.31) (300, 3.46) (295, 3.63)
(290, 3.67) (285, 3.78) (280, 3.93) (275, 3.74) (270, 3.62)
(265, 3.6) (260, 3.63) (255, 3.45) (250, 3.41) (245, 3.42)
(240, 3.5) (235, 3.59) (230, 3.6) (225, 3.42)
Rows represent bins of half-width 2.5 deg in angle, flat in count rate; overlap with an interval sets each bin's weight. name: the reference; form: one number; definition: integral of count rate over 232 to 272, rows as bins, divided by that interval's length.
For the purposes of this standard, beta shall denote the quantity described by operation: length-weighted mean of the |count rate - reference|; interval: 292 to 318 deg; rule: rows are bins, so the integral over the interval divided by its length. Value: 0.75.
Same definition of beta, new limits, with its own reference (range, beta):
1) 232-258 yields 0.08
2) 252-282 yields 0.16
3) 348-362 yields 0.15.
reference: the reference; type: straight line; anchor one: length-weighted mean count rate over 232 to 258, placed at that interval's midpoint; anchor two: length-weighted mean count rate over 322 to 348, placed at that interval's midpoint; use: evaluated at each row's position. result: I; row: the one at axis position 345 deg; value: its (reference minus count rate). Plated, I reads -0.20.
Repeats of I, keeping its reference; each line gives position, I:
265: -0.12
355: -0.23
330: -0.06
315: 2.03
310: 1.21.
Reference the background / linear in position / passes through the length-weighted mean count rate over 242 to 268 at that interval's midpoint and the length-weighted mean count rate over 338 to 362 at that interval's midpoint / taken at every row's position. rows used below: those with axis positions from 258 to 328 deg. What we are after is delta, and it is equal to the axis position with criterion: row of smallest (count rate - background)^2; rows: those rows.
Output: 295 deg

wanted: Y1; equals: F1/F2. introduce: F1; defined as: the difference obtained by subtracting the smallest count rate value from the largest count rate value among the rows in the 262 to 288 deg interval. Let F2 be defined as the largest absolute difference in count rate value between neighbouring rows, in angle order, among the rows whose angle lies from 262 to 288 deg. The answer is 1.74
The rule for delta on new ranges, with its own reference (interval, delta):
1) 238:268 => 240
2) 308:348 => 345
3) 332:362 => 345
